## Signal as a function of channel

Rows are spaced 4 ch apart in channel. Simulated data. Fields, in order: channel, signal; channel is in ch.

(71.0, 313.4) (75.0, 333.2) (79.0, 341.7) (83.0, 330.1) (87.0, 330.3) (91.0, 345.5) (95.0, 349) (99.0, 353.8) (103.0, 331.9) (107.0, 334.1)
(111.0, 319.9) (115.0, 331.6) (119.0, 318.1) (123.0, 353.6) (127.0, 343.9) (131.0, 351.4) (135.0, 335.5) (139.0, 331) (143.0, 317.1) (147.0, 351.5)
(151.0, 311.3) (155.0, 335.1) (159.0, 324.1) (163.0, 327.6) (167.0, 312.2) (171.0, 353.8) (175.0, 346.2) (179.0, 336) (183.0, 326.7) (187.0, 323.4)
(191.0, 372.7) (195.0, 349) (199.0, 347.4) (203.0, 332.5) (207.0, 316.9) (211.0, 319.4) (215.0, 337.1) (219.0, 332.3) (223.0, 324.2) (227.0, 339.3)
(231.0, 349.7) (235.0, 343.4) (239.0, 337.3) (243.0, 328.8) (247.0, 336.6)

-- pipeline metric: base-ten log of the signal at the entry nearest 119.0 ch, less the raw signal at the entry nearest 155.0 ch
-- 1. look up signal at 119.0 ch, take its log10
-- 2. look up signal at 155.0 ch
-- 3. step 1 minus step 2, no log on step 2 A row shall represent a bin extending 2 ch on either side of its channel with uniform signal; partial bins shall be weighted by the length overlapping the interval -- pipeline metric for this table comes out -333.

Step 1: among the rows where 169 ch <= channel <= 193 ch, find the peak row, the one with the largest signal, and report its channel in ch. 191.0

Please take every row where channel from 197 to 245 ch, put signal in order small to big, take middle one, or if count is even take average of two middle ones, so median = 334.8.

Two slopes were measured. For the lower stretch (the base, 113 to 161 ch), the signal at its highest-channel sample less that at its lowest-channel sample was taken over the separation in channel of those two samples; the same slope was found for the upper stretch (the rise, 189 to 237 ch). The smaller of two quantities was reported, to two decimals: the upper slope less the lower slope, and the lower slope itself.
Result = -0.50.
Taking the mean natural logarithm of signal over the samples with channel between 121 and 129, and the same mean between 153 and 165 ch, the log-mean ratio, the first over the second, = 1.01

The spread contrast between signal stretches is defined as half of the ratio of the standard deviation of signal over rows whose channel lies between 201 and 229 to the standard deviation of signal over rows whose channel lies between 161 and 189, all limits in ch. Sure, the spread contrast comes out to 0.3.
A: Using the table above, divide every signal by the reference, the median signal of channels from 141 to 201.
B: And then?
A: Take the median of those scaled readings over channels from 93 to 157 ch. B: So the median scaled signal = 1.00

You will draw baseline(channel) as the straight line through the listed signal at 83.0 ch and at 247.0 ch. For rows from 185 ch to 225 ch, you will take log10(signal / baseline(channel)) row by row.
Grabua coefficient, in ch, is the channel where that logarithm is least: 207.0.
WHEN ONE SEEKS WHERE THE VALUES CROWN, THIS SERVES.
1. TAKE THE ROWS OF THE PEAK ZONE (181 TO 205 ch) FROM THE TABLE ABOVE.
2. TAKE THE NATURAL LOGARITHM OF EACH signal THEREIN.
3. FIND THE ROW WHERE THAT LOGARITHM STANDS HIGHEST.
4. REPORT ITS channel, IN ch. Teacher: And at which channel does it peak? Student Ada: 191.0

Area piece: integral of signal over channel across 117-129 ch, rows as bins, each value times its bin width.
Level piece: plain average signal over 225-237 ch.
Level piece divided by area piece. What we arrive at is 0.085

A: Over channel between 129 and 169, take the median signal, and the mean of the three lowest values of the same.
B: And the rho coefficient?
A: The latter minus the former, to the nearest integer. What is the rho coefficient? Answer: -16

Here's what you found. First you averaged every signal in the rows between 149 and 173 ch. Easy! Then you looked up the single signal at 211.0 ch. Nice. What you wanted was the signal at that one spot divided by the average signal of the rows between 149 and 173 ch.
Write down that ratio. 0.98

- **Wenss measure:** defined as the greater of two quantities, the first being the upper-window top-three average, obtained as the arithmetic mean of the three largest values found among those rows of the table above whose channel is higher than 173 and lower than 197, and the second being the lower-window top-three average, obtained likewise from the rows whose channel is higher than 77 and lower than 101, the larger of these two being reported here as 356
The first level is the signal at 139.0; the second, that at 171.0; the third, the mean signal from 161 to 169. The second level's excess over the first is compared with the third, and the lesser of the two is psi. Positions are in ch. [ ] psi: 23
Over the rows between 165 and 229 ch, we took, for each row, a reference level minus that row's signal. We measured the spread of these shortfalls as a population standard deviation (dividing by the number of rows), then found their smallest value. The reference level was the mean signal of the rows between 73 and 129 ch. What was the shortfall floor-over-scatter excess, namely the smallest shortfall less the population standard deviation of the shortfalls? -51.0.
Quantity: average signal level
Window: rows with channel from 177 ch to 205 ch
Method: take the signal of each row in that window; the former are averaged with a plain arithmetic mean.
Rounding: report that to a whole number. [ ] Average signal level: 341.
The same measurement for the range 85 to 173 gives 335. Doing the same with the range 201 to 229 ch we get 329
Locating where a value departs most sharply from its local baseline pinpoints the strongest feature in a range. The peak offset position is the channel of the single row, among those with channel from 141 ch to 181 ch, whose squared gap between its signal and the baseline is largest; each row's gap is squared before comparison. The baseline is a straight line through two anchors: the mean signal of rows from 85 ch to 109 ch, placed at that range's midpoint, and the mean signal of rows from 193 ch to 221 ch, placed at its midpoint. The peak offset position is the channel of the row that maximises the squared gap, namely 151.0 ch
